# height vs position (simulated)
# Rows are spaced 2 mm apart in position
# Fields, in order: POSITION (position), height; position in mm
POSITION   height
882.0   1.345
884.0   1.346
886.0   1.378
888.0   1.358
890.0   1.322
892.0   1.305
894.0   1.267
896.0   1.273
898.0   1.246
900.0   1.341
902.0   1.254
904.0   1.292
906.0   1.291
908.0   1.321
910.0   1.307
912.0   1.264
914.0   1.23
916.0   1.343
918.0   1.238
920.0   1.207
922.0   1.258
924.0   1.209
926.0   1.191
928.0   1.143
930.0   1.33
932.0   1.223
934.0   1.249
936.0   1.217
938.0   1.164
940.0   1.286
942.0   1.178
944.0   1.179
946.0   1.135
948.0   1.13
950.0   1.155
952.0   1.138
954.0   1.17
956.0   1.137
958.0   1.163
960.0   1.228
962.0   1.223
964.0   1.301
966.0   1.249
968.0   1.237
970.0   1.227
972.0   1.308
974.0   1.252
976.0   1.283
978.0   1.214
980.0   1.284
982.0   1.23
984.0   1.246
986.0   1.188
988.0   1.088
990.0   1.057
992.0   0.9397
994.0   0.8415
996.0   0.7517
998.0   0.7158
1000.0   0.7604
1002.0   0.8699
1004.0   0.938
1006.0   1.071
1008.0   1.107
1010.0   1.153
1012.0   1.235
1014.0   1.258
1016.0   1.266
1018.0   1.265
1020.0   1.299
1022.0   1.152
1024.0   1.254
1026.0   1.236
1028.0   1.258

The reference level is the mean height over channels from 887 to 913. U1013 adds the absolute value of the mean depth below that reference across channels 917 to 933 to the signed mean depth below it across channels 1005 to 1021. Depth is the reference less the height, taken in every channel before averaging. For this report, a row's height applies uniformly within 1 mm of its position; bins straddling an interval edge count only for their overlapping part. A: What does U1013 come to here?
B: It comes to 0.16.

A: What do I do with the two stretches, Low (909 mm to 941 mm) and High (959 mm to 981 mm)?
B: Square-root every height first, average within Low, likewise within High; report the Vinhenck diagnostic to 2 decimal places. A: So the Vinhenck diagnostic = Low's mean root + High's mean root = 2.23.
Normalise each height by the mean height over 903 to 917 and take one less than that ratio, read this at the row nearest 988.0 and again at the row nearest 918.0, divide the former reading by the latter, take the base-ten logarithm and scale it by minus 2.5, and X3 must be -1.4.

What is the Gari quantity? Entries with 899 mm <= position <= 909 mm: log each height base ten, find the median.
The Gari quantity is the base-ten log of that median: -0.95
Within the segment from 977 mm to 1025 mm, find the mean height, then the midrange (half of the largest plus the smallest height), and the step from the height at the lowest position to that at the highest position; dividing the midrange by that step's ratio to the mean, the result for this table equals 27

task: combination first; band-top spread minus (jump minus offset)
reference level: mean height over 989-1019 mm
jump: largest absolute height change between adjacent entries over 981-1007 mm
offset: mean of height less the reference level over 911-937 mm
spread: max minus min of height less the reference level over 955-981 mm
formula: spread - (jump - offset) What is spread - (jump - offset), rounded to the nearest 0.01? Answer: 0.26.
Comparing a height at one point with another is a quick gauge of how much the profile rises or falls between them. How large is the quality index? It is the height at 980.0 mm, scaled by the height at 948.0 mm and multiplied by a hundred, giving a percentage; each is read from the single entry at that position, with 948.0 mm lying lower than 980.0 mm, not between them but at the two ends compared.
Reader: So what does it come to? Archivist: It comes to 114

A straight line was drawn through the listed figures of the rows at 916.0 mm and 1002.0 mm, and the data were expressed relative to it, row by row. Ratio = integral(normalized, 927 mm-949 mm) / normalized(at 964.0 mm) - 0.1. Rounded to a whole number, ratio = 18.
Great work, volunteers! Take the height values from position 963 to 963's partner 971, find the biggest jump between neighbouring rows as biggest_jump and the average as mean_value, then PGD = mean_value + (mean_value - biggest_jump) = 2.5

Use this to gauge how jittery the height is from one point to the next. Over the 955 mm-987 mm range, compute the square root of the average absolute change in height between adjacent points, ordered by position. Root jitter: 0.213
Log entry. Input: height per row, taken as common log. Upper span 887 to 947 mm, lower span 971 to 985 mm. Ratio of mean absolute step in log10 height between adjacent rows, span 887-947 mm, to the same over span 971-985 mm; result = 1.10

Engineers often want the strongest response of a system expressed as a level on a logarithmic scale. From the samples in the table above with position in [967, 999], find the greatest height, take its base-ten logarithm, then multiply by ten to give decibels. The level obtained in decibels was 1.17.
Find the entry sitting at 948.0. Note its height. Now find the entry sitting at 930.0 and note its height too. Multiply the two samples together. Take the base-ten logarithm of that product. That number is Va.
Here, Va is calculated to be 0.177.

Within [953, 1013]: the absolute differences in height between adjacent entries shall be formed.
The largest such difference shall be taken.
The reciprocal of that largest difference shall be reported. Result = 8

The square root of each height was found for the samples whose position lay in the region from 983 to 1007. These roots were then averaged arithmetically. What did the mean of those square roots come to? 0.97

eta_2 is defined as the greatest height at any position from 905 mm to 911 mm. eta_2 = 1.321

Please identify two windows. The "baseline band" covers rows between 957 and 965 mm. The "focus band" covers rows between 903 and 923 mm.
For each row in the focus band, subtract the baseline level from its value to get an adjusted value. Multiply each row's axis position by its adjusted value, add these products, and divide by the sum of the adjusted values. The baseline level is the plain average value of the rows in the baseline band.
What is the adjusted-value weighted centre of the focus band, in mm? 910.3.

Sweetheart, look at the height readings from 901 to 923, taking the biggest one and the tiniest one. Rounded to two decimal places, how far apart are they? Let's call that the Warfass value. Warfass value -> 0.14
